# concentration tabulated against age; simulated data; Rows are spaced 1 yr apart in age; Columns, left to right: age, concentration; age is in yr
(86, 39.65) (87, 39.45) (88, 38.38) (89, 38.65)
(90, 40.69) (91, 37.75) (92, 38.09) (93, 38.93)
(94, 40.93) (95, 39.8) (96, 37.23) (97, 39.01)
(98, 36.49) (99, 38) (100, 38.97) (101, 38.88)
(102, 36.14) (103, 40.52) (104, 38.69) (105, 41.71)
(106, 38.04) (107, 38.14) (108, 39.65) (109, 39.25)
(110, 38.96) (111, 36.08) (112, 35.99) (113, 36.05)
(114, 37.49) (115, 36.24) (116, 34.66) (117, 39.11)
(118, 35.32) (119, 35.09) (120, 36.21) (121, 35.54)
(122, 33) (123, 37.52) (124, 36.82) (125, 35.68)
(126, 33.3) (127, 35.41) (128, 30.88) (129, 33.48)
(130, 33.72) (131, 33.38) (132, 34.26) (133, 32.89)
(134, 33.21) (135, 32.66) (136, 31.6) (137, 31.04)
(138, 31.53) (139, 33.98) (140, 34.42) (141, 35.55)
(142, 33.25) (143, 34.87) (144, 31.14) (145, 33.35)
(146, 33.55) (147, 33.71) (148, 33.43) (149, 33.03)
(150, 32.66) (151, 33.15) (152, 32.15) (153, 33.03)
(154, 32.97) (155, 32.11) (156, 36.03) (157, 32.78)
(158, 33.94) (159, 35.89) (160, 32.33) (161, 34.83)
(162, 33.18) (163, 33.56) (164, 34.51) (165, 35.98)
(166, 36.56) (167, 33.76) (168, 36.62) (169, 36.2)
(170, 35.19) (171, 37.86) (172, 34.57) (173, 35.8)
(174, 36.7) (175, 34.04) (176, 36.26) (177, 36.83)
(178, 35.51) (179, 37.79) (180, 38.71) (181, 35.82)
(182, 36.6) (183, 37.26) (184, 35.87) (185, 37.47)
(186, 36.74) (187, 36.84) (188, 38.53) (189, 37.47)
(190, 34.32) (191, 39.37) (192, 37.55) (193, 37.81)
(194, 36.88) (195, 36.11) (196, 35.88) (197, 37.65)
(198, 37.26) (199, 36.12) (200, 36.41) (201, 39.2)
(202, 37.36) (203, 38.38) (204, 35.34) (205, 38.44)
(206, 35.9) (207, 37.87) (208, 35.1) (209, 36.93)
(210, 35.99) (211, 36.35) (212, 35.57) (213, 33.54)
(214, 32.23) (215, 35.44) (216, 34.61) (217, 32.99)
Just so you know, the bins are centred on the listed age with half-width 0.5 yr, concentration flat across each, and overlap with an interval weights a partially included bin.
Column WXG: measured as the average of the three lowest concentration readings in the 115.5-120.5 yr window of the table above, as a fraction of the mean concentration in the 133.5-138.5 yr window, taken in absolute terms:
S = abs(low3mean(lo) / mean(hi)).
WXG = 1.09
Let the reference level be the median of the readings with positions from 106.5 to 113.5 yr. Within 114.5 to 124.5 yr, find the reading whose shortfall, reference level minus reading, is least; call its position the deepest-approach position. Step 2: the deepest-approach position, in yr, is 117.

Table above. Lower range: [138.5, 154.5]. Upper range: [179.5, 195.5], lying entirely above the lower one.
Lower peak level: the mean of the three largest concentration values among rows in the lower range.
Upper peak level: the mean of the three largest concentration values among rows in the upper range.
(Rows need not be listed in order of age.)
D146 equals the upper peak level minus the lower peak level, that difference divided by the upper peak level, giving 0.10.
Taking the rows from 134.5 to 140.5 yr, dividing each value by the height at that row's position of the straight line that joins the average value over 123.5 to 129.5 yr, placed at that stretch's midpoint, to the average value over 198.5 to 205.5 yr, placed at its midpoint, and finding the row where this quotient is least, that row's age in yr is 137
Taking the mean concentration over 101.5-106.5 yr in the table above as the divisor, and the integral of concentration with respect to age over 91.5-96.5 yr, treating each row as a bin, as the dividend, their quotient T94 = 5.00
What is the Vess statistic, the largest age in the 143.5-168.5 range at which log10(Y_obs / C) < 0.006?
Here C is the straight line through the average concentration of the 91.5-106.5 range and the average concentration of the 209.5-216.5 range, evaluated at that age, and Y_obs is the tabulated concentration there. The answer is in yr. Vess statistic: 168 yr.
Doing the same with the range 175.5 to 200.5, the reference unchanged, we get 196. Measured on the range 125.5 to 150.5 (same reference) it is 150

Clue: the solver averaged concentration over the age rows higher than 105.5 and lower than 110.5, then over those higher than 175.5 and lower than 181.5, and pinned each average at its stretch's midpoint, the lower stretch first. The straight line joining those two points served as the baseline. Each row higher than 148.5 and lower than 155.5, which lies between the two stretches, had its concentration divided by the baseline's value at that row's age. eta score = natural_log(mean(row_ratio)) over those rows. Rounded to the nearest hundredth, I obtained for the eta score -0.14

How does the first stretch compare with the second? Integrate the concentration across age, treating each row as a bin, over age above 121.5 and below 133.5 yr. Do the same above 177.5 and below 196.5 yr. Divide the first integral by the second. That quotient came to 0.6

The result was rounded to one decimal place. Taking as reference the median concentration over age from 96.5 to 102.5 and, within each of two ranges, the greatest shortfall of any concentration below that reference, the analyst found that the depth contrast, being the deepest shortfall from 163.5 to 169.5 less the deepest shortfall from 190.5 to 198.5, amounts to 2.1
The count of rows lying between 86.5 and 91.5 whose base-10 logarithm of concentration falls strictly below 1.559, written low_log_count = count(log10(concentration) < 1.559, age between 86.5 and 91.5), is 0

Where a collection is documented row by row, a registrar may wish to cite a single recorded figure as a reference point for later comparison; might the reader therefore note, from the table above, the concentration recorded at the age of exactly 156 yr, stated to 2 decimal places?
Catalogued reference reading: 36.03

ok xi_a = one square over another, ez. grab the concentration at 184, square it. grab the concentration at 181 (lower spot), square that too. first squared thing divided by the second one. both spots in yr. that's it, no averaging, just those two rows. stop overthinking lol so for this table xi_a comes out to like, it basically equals 1.00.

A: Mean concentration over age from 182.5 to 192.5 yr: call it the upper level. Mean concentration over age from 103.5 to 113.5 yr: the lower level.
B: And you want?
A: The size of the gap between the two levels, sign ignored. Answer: 1.1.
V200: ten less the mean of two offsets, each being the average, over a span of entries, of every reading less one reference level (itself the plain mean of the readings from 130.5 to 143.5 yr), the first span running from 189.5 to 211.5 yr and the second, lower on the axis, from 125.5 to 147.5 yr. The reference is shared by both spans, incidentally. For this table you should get 8.2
